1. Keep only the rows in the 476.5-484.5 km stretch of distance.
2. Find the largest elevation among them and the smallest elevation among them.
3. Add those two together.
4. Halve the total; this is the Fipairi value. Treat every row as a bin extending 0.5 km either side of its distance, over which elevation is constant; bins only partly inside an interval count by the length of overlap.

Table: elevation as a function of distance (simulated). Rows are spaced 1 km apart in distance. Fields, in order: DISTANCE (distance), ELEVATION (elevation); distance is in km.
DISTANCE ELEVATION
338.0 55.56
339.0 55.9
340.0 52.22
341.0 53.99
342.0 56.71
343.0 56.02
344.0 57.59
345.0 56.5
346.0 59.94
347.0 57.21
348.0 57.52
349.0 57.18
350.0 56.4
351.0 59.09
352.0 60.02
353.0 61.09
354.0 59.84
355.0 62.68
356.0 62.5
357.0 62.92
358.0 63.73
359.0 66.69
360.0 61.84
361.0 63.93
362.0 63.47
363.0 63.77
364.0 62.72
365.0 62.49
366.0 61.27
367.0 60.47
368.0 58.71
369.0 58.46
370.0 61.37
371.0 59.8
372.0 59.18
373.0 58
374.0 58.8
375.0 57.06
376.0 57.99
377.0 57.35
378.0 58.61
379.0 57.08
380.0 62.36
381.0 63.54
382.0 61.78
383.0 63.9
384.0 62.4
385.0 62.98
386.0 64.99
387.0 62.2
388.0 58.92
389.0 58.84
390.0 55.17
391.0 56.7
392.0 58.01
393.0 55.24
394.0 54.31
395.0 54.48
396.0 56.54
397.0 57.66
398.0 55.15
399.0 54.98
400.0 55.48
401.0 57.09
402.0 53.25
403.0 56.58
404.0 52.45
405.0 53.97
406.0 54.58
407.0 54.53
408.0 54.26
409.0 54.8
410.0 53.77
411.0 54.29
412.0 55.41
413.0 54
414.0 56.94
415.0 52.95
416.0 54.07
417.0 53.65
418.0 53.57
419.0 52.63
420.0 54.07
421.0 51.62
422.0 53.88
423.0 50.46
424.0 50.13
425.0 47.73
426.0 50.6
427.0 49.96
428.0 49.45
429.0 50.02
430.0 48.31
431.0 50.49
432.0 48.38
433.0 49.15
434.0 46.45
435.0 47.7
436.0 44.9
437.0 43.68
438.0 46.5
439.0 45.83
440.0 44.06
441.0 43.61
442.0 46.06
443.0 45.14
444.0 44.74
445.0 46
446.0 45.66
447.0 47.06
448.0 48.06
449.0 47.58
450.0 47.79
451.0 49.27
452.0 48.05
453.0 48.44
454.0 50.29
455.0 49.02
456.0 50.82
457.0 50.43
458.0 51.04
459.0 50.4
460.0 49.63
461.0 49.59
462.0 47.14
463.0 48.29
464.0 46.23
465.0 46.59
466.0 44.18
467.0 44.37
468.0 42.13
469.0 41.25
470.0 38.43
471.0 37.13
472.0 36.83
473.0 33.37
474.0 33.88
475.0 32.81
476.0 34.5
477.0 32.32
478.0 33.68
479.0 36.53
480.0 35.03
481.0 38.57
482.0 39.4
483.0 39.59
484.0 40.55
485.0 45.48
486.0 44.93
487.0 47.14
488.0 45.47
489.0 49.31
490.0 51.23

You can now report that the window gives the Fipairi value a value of 36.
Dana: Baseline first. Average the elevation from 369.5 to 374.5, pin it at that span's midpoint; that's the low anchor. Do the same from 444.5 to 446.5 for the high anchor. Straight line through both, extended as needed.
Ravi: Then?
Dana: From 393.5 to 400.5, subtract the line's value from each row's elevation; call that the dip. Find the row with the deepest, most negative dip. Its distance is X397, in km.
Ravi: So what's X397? 394.0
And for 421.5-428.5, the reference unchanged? 425.0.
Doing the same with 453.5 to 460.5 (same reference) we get 455.0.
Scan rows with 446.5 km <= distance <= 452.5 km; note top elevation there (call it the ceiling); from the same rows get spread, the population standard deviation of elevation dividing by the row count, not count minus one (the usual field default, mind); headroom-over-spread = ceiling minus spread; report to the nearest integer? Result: 49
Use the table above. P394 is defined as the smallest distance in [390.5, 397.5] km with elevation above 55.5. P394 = 391.0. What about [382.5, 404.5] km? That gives 383.0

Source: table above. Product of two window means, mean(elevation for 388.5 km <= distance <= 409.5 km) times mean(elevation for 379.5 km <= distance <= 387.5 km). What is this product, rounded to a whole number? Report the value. 3493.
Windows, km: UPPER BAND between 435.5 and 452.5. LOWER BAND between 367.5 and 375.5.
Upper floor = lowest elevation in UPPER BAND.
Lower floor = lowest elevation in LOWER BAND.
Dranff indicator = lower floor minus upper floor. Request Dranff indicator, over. 13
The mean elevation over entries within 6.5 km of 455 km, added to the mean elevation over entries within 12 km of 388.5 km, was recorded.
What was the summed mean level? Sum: 108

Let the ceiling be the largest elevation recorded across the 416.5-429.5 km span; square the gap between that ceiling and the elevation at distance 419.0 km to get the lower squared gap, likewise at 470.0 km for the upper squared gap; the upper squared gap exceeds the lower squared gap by 243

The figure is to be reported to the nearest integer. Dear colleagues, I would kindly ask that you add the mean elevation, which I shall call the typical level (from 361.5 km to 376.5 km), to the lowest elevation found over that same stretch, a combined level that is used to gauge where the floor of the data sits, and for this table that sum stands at 117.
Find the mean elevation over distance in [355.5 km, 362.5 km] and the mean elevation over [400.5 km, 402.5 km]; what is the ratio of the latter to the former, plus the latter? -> 56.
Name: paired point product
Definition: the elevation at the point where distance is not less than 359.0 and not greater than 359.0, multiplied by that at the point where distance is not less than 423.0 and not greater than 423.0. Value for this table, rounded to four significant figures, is 3365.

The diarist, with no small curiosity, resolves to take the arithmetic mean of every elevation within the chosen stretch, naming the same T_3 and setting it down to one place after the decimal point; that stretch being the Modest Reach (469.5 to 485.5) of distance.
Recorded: 36.8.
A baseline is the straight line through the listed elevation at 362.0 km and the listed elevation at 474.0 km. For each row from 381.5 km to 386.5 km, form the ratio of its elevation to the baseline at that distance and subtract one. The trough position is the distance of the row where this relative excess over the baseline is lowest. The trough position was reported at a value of 382.0 km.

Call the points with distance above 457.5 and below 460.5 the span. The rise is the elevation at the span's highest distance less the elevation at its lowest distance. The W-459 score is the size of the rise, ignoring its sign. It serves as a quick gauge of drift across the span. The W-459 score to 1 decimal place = 1.4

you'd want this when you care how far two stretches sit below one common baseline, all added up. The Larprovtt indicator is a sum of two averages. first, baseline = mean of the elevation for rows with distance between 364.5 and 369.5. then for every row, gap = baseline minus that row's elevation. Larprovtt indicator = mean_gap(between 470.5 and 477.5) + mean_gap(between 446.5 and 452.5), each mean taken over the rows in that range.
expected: 38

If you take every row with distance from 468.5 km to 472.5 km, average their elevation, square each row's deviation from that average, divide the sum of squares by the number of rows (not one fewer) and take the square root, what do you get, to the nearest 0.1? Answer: 1.7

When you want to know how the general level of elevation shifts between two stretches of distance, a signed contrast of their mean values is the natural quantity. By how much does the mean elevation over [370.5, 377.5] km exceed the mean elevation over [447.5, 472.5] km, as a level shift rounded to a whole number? 12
